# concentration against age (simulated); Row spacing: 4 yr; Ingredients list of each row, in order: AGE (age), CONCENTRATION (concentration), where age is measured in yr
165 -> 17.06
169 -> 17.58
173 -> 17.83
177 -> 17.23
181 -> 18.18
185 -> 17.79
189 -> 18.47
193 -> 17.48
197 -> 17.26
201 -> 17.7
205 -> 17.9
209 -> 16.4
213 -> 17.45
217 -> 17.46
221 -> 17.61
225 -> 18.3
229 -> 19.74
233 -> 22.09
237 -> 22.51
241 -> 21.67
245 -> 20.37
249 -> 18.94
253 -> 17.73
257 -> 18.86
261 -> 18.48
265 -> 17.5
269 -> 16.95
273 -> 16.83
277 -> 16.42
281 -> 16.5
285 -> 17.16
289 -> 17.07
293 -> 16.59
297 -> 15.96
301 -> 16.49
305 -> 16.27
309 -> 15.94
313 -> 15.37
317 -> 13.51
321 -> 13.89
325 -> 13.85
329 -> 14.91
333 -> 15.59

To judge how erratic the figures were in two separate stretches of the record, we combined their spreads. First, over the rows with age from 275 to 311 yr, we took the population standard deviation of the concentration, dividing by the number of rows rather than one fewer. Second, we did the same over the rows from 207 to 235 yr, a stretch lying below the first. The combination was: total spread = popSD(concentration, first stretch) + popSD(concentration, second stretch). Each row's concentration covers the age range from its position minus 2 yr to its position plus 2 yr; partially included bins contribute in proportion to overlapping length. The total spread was 2.16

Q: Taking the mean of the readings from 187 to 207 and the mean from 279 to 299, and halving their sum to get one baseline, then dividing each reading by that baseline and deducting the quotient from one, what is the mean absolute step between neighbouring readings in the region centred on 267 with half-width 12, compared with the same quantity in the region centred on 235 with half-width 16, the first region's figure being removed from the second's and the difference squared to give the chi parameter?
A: 0.0018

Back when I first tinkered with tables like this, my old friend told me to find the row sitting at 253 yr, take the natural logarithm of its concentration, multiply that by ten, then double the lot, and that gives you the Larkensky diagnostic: 57.5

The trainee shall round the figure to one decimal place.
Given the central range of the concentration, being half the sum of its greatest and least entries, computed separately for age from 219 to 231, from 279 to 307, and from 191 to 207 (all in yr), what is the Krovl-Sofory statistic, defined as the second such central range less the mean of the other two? -1.6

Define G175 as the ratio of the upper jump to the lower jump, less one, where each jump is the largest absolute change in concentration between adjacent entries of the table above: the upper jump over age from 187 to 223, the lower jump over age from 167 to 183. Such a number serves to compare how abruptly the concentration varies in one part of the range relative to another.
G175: 0.58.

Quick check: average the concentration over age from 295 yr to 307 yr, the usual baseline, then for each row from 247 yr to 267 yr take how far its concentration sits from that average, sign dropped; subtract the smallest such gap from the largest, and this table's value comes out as 1.4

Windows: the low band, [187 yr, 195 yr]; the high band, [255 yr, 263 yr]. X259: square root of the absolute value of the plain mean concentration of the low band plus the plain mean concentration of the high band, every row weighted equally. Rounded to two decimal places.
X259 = 6.05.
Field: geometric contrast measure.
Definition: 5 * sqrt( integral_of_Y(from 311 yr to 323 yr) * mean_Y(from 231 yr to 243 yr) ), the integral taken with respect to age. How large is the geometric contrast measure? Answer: 307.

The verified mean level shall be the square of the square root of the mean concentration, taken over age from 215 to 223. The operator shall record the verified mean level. 17.5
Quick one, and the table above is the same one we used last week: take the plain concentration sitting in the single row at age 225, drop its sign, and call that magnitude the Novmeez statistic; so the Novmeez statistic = 18.3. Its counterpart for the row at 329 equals 14.9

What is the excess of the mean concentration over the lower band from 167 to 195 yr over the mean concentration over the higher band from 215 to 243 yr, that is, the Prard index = -2.1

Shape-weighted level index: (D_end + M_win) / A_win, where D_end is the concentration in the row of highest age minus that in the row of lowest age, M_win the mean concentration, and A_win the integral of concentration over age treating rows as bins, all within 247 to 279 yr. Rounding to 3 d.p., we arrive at 0.027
